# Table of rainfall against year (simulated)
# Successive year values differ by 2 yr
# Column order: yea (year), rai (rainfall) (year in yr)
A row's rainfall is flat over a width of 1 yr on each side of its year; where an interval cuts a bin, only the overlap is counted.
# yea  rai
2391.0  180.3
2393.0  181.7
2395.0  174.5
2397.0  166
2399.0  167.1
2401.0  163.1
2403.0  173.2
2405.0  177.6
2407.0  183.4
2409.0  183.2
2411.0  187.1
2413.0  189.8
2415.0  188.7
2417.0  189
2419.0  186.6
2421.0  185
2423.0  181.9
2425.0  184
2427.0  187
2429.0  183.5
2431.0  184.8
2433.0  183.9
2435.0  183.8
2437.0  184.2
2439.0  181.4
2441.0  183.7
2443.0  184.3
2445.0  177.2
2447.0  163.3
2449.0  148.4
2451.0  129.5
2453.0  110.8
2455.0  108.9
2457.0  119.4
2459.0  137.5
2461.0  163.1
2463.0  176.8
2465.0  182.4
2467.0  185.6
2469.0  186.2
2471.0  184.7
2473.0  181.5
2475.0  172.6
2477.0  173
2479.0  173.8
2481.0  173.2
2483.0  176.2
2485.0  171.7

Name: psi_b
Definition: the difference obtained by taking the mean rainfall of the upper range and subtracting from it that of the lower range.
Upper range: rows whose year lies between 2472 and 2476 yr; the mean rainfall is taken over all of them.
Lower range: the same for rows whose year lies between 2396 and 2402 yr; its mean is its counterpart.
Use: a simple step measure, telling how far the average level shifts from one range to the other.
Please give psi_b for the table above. 12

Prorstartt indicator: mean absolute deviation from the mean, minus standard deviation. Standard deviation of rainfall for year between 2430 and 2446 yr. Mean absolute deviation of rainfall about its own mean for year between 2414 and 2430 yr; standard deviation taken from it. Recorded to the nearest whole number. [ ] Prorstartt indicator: 0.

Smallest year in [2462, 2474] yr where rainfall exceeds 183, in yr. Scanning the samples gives 2467.0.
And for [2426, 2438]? 2427.0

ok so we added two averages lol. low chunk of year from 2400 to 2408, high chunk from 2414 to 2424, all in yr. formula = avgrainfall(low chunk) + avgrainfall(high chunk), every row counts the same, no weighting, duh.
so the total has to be 361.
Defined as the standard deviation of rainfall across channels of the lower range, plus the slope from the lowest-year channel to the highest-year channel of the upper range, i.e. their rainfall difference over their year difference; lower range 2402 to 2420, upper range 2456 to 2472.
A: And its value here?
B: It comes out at 10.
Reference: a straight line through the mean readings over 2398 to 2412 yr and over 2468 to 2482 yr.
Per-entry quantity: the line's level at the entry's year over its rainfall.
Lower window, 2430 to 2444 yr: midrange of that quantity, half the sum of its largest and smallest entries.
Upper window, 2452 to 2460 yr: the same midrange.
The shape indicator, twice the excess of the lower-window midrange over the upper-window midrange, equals -1.0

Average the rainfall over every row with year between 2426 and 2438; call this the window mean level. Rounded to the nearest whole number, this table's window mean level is 185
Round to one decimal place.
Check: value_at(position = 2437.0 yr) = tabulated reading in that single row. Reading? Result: 184.2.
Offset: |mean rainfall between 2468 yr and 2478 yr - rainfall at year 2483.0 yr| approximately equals 3.4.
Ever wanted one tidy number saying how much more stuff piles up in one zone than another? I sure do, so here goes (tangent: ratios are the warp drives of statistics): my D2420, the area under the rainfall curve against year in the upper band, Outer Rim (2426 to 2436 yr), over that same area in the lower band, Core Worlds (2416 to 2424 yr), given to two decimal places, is 1.24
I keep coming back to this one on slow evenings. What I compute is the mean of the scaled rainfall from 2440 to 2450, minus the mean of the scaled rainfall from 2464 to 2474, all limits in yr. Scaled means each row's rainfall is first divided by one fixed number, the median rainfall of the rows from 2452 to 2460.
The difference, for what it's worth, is -0.11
